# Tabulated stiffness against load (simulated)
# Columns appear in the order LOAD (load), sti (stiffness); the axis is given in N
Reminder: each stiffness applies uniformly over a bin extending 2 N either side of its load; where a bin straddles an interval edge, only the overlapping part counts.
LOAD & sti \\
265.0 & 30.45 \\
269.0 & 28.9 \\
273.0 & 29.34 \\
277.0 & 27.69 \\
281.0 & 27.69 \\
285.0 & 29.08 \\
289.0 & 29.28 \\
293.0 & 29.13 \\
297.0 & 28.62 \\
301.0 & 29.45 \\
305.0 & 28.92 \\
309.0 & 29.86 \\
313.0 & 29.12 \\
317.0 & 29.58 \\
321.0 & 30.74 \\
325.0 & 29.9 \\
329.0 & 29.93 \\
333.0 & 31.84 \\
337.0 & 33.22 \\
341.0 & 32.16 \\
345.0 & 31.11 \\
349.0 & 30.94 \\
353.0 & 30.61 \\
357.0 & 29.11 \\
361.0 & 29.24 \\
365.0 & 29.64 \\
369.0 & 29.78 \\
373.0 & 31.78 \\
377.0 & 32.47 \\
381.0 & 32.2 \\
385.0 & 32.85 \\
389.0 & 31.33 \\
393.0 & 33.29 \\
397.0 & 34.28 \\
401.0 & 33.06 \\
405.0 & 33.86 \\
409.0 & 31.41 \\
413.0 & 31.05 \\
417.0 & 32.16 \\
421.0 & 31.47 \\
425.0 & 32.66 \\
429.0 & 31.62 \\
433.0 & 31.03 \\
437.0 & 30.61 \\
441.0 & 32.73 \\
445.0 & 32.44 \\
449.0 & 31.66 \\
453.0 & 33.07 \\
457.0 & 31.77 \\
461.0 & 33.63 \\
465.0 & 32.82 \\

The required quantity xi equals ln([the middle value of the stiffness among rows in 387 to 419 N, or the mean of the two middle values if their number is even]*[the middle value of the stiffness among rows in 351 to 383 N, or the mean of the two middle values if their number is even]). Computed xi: 6.89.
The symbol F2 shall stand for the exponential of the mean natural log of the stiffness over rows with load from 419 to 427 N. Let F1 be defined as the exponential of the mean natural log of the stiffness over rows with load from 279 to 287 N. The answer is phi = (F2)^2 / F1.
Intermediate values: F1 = 28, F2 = 32.1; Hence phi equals 36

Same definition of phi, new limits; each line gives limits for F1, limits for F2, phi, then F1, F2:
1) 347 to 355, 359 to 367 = 28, 31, 29.4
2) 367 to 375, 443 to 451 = 33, 31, 32.0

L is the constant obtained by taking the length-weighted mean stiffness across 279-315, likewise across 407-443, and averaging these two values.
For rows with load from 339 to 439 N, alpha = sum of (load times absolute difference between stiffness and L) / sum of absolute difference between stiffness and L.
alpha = 391.9 N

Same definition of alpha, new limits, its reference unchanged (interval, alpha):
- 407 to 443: 425.6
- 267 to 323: 290.2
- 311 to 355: 333.5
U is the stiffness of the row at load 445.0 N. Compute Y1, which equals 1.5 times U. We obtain 49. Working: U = 32.44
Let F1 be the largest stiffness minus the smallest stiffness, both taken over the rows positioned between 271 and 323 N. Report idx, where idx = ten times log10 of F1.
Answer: 4.8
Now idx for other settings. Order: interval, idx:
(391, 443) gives 5.6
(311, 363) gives 6.1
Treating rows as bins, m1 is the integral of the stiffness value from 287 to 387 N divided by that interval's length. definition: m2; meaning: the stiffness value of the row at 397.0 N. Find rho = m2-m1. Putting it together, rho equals 4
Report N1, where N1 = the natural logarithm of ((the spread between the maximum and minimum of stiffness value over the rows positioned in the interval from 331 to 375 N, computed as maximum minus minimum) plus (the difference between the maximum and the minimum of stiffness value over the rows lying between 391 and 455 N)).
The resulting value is 2.05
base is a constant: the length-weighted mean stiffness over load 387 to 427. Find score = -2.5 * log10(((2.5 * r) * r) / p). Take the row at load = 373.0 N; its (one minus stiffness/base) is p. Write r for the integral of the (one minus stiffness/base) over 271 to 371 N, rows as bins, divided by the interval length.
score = 0.3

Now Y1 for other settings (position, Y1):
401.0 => 50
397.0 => 51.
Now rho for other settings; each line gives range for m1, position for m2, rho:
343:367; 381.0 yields 2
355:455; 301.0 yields -2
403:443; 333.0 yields 0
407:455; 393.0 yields 1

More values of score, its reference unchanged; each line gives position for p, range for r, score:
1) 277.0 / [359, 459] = 5.7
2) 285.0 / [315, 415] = 4.0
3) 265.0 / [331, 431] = 4.2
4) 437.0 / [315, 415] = 3.4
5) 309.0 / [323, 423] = 4.0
